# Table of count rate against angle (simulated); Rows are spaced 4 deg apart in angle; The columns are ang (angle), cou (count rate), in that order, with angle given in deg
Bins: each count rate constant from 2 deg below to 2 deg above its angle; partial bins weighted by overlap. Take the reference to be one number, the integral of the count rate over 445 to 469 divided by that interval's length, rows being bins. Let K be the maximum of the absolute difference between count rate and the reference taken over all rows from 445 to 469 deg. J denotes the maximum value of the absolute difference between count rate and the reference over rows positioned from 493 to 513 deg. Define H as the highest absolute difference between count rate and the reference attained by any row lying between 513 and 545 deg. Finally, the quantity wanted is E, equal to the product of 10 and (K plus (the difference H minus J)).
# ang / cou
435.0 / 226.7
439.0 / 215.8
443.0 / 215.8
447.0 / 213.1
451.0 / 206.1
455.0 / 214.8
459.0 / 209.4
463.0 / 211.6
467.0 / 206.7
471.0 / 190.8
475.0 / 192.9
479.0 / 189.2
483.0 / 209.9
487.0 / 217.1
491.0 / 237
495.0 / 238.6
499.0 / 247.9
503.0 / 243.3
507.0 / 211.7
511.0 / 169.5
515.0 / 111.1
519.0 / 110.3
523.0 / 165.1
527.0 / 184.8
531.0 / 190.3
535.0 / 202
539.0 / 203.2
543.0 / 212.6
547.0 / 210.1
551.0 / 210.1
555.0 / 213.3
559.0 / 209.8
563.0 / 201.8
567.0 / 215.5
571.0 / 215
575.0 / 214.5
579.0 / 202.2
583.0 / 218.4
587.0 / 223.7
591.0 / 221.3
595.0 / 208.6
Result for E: 637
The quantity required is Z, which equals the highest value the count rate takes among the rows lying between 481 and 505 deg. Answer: 247.9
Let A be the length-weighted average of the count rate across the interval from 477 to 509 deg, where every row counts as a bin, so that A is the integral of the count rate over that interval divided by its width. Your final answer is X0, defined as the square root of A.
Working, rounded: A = 224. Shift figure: 15.0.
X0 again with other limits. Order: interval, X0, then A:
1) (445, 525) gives 14.1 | 200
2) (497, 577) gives 14.0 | 197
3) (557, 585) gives 14.5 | 211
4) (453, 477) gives 14.3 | 204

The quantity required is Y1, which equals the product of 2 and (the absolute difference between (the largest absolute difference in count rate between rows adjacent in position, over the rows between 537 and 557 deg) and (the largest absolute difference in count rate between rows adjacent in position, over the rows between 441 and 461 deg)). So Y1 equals 1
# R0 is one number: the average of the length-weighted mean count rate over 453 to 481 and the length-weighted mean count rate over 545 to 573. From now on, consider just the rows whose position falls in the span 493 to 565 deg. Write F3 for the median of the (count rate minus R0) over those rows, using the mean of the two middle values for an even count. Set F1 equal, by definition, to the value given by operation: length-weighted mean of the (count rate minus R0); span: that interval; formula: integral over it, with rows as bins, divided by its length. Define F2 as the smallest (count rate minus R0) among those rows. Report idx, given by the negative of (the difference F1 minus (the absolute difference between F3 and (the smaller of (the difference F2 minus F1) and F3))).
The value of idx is 96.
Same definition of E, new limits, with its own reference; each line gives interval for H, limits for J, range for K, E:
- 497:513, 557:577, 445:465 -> 368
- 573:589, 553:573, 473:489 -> 260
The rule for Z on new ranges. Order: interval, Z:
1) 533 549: 212.6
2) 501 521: 243.3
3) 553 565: 213.3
